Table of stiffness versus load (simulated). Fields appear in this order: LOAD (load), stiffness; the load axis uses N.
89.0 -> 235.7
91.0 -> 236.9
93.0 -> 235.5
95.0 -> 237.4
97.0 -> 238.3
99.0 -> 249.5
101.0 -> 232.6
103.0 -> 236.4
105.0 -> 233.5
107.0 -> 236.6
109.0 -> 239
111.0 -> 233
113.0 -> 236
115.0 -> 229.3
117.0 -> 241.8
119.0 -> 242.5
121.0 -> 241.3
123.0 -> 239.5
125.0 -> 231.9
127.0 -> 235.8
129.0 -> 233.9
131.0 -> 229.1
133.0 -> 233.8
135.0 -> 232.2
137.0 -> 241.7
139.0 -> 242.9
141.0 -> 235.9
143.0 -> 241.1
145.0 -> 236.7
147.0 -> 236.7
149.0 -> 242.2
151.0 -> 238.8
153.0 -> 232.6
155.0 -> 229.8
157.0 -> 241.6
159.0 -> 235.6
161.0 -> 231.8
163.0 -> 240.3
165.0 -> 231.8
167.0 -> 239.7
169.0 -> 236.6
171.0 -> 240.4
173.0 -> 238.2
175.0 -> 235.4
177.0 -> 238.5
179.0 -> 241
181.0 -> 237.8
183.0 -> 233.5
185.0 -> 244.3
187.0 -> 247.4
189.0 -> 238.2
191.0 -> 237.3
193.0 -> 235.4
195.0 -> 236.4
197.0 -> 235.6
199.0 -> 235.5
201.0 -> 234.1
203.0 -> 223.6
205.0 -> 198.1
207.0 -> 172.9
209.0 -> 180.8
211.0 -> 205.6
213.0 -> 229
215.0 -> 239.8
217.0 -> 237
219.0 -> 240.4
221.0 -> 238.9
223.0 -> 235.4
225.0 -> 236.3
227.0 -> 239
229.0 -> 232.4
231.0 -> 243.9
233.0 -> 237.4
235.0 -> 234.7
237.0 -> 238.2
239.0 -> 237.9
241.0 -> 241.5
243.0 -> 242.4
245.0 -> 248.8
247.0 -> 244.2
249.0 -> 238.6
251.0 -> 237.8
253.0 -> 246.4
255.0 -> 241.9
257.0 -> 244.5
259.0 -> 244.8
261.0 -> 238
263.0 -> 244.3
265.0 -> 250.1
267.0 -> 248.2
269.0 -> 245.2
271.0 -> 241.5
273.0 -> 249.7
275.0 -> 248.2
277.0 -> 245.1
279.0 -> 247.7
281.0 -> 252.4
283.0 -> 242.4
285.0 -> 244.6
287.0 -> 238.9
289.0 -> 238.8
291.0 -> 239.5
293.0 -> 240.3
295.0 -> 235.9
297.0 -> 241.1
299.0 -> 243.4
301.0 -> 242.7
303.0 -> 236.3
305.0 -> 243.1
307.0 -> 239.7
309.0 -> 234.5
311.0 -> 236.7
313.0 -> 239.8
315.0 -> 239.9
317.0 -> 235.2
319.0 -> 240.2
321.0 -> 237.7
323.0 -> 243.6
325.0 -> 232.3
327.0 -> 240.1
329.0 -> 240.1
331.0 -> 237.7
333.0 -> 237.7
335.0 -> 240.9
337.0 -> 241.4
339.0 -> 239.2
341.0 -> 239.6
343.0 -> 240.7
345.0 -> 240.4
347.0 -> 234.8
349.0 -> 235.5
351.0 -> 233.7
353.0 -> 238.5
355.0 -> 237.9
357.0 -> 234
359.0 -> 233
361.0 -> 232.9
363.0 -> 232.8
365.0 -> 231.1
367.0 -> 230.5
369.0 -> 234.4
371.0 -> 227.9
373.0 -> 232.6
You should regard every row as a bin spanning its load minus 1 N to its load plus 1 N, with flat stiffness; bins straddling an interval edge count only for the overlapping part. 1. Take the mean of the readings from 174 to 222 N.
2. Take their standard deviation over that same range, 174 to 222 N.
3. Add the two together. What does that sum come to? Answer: 248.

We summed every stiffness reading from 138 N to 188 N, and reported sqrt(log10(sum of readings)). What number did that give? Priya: 1.94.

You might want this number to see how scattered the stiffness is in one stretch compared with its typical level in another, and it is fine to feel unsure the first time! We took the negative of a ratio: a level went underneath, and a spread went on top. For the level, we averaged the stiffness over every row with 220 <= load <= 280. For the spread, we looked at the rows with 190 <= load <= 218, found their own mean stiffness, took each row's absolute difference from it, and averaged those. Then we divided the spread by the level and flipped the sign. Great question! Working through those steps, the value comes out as -0.0759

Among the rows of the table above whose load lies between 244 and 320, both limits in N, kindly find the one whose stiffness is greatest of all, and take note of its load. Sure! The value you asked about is 281.0 N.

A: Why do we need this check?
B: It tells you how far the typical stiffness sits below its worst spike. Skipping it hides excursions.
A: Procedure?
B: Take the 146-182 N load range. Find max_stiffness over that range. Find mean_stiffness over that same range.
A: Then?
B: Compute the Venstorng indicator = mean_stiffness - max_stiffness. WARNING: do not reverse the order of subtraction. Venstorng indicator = -5.0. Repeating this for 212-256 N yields -9.6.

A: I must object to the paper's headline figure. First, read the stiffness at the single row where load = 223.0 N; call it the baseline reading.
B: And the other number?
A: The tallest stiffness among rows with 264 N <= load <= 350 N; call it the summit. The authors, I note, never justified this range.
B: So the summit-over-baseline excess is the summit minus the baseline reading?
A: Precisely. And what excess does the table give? 17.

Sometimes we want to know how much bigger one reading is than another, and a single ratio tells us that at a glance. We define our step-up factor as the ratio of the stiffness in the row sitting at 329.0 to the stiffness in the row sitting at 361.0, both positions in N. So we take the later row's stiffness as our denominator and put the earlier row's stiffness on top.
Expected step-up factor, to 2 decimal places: 1.03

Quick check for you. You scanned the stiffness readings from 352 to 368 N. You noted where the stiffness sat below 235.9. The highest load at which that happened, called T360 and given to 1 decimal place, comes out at 367.0 N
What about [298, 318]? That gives 317.0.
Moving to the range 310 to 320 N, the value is 317.0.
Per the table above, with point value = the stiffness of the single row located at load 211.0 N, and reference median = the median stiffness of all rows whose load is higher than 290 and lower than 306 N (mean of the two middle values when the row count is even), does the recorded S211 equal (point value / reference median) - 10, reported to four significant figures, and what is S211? -9.146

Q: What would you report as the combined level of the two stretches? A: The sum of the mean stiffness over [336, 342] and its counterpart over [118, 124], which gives 481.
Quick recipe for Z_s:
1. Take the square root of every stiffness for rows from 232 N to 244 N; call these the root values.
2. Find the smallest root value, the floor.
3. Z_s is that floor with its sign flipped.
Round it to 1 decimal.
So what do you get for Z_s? -15.3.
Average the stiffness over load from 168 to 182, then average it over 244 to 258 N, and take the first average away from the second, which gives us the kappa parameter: 5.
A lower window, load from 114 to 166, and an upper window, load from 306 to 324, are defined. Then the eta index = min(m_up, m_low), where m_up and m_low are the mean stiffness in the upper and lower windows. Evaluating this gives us 237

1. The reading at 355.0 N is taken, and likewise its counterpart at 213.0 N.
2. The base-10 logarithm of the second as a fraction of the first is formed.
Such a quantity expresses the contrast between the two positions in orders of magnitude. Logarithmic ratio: -0.017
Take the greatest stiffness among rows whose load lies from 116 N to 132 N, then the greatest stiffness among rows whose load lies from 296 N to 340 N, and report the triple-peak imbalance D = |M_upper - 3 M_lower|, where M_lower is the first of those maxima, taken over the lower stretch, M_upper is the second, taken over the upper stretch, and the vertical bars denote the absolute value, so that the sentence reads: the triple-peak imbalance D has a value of 484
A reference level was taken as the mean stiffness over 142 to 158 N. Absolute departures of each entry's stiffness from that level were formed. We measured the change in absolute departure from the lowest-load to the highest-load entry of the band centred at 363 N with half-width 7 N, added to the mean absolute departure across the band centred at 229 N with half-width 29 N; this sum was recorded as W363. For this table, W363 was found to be 10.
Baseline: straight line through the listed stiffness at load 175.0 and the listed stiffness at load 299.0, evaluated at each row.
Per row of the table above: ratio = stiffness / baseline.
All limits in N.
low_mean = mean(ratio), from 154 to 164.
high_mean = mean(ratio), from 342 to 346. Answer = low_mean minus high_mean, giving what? 0.030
